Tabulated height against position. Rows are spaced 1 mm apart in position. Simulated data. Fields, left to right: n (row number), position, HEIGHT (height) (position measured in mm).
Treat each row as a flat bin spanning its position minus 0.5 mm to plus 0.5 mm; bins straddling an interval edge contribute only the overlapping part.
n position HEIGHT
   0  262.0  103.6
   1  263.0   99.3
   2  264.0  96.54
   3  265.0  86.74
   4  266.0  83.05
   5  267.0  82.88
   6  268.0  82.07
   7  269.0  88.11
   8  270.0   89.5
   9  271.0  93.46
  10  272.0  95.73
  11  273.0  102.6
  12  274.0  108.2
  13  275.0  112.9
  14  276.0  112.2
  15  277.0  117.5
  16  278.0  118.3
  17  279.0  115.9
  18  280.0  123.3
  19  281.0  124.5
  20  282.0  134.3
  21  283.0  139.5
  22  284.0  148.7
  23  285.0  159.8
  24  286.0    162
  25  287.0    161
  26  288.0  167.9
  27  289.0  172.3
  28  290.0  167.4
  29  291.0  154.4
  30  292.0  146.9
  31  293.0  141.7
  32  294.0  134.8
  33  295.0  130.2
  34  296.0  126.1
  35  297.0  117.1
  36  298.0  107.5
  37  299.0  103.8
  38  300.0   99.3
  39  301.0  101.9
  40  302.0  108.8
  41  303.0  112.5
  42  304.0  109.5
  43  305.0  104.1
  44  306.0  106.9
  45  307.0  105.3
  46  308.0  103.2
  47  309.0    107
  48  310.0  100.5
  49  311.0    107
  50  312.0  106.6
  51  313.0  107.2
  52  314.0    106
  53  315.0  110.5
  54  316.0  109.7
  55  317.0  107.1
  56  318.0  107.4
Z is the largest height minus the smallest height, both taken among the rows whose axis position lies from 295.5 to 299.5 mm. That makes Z 22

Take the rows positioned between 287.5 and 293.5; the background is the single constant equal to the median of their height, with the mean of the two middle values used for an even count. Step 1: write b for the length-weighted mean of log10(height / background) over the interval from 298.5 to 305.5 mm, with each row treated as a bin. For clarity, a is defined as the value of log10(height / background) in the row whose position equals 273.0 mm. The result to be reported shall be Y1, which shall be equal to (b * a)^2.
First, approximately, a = -0.20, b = -0.18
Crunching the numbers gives 0.0013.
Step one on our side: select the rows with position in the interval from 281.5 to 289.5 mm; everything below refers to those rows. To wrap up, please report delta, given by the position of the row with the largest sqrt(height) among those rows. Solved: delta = 289.0 mm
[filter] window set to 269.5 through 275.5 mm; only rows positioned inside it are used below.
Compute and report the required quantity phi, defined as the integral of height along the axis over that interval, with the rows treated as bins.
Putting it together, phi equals 602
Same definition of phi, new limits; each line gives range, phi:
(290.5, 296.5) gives 834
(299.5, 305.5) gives 636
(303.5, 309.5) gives 636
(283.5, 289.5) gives 972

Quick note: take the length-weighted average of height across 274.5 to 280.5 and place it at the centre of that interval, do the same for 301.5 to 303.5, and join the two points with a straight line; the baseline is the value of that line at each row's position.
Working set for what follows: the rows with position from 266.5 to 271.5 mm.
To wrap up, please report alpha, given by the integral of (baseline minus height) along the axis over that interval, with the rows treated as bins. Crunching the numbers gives 158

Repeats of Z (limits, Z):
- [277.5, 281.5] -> 9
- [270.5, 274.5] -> 15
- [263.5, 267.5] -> 14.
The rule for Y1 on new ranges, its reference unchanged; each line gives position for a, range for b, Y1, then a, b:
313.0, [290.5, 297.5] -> 0.0002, -0.18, -0.08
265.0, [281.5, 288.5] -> 0.0000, -0.27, -0.02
